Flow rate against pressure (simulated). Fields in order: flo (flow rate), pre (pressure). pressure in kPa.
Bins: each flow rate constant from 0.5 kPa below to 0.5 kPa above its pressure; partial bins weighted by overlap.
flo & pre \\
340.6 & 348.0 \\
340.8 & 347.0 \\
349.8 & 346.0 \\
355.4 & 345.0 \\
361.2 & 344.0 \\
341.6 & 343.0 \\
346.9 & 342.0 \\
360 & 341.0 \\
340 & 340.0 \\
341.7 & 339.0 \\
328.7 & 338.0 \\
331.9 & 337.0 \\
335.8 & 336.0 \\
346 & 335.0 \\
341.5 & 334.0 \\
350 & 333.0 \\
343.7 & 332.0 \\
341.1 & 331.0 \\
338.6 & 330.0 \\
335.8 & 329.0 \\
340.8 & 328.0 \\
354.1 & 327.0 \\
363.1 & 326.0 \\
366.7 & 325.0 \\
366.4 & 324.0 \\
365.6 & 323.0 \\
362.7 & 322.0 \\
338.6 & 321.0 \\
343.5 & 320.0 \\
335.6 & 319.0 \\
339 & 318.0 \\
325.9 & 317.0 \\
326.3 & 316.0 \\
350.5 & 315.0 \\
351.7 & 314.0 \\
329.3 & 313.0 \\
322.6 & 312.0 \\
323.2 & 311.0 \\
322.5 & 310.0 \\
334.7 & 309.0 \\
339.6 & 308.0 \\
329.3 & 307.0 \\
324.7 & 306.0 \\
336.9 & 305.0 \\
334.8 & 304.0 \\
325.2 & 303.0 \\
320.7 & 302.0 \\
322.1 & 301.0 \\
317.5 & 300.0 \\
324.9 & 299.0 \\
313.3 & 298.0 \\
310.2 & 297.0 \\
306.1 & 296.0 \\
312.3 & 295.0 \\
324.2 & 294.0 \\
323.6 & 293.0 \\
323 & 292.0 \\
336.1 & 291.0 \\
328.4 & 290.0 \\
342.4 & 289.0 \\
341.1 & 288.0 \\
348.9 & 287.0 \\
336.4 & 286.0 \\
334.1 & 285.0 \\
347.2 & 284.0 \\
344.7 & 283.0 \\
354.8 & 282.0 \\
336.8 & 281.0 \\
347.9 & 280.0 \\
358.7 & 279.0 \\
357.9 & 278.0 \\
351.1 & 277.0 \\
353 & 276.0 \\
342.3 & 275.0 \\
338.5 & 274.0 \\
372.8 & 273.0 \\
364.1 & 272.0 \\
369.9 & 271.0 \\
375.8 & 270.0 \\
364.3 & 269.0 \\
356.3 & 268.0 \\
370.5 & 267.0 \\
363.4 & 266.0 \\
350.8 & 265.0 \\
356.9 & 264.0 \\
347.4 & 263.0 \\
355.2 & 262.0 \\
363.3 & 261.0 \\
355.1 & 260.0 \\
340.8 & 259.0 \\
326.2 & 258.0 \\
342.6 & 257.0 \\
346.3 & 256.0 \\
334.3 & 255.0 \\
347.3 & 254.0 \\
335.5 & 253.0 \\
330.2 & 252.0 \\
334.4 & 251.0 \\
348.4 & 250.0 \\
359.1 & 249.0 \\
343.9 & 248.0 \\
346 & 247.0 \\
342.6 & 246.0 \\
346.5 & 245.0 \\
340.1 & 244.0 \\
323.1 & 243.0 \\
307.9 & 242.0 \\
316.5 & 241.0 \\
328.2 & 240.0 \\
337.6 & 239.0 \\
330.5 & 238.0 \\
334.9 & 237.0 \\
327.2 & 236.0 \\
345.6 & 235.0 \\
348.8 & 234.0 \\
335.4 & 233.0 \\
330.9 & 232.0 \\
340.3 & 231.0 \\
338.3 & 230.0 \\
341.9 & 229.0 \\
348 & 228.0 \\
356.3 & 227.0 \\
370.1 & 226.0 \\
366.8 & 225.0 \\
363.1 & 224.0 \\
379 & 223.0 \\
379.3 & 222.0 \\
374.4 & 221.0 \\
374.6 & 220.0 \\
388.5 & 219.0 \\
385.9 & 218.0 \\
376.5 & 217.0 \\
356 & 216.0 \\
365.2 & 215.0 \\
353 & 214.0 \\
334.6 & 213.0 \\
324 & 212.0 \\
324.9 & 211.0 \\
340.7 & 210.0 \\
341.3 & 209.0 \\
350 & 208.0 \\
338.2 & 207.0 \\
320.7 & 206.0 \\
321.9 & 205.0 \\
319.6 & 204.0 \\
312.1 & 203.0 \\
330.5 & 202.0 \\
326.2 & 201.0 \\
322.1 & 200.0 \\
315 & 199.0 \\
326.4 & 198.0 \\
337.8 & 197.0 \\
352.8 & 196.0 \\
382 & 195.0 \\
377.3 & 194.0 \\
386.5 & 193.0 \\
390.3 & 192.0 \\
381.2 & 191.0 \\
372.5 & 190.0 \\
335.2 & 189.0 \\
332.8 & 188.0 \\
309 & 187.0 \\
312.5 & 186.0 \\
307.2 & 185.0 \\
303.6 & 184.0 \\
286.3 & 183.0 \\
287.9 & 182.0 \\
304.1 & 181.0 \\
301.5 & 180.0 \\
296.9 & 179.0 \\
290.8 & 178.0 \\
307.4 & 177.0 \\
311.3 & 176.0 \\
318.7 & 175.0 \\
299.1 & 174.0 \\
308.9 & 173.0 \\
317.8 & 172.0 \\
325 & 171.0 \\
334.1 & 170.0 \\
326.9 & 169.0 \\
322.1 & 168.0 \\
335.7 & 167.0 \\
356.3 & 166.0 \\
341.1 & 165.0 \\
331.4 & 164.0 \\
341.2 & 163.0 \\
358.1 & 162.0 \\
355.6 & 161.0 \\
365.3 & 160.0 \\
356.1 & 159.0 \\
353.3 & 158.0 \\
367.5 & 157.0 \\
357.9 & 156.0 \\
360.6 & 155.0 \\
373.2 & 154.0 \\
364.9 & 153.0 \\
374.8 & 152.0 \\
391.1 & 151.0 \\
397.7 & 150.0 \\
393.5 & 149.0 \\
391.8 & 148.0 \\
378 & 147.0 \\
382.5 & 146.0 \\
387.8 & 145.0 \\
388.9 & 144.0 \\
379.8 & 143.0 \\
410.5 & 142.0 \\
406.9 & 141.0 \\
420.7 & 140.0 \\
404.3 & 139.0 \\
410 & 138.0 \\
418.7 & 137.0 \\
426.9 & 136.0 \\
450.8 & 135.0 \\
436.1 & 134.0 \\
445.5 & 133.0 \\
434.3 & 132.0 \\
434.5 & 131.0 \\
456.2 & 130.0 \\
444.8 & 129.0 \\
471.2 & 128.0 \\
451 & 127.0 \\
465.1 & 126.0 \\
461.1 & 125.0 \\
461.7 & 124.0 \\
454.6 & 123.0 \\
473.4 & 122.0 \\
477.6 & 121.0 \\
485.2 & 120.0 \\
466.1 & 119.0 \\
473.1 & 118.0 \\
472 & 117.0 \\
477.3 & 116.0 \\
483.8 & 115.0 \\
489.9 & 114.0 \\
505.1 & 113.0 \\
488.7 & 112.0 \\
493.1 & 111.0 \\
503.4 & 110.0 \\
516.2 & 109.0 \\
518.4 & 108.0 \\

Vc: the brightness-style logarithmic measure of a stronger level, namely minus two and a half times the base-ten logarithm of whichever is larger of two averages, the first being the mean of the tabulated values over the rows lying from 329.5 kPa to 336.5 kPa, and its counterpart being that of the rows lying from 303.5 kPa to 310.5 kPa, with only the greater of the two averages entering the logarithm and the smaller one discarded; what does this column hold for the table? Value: -6.34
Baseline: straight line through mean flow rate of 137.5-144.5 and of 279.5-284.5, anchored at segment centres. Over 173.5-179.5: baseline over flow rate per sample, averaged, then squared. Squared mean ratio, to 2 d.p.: 1.64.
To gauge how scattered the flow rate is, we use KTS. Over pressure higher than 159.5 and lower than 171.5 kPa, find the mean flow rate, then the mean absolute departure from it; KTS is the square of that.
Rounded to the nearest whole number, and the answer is 141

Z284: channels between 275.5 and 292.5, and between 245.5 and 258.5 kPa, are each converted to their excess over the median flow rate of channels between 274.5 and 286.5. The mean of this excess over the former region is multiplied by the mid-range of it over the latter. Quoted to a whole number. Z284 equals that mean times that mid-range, 19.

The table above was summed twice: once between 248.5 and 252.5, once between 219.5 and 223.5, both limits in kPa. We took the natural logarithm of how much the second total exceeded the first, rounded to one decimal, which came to 4.9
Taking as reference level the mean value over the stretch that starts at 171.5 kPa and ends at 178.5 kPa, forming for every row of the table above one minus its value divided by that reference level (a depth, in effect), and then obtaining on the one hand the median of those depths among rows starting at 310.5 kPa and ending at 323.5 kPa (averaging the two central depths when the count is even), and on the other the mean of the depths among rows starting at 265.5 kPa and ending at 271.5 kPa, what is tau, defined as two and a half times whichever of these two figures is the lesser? -0.48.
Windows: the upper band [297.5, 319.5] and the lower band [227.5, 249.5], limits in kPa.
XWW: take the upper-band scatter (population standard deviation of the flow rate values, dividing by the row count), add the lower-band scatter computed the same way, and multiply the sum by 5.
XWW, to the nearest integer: 105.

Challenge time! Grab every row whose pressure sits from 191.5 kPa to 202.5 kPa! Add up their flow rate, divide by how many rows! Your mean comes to 350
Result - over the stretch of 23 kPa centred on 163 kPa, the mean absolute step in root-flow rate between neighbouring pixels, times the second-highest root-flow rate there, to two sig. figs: 5.1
